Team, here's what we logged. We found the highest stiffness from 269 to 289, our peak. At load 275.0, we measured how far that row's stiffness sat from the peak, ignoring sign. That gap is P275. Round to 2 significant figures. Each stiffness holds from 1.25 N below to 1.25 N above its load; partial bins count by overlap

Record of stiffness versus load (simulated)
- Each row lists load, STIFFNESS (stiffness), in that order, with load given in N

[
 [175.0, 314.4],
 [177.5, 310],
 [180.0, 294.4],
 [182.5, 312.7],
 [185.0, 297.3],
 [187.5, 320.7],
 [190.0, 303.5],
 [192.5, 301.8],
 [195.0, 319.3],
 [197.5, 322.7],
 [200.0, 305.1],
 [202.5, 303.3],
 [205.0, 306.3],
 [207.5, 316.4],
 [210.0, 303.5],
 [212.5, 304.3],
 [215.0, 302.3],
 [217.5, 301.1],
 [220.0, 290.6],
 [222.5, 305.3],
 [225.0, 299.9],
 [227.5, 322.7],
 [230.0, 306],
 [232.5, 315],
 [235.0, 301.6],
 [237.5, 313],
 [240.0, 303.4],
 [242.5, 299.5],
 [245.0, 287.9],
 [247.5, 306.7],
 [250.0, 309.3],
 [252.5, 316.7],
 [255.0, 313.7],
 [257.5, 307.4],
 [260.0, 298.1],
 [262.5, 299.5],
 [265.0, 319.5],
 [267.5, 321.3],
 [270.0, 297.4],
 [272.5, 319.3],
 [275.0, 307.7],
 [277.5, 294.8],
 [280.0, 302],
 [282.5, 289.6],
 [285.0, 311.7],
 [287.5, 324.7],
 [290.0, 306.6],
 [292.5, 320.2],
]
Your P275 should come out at 17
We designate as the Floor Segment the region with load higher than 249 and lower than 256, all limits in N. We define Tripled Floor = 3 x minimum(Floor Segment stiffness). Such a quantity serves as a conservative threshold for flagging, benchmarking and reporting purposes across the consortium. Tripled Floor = 928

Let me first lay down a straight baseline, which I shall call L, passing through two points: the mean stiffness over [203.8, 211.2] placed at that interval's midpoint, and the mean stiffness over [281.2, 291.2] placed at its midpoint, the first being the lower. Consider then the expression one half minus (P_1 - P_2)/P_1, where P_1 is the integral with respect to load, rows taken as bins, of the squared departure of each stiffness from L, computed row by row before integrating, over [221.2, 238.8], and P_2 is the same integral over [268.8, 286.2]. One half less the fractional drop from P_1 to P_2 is 1.5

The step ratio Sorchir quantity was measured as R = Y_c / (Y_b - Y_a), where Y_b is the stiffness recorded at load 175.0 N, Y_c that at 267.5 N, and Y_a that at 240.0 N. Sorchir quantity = 29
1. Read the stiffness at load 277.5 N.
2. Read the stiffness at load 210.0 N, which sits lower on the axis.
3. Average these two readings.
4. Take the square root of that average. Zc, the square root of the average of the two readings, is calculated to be 17.3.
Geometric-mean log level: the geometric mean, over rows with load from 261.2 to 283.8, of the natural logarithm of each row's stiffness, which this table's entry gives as 5.722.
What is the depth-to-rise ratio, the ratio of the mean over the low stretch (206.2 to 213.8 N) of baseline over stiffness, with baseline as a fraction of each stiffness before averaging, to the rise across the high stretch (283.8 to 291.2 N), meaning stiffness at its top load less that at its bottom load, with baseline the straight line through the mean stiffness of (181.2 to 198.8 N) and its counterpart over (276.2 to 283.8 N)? -0.20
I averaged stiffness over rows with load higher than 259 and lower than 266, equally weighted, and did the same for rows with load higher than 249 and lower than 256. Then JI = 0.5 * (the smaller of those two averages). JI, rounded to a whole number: 153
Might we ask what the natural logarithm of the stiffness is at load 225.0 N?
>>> 5.70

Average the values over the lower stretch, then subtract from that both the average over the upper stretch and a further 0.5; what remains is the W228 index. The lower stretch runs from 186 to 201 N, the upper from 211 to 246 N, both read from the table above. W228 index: 8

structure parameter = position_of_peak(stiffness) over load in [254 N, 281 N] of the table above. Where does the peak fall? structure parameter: 267.5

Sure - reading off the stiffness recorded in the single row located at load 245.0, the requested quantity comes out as 287.9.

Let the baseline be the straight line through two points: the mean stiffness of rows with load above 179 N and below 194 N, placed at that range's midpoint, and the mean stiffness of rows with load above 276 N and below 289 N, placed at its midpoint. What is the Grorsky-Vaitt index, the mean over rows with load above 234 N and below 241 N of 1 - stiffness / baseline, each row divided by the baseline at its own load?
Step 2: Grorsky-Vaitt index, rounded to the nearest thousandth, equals -0.004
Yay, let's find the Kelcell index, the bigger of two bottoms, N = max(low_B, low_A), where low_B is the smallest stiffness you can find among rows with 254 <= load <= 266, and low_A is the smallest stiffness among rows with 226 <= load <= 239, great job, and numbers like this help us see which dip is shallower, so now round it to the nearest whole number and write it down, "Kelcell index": 302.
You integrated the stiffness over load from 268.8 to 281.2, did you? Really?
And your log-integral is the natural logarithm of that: 8.24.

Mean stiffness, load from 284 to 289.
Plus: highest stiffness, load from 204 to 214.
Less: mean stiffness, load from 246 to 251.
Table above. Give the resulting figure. 327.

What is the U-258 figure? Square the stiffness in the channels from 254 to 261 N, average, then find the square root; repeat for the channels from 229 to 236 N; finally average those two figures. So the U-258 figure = 307.0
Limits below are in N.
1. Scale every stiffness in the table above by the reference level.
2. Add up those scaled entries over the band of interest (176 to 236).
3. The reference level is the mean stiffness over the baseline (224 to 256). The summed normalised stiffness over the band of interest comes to 24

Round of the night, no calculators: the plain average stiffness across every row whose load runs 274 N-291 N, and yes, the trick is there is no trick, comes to 305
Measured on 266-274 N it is 313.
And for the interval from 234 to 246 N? 301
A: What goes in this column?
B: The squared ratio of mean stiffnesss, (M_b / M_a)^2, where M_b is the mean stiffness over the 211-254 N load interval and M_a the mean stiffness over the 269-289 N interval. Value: 0.99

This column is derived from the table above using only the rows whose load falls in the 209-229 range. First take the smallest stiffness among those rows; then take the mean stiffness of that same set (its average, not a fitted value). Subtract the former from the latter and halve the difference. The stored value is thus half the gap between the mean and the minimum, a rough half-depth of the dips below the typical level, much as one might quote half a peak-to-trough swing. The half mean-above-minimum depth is 6.6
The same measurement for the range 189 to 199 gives 5.0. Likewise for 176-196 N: 6.5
